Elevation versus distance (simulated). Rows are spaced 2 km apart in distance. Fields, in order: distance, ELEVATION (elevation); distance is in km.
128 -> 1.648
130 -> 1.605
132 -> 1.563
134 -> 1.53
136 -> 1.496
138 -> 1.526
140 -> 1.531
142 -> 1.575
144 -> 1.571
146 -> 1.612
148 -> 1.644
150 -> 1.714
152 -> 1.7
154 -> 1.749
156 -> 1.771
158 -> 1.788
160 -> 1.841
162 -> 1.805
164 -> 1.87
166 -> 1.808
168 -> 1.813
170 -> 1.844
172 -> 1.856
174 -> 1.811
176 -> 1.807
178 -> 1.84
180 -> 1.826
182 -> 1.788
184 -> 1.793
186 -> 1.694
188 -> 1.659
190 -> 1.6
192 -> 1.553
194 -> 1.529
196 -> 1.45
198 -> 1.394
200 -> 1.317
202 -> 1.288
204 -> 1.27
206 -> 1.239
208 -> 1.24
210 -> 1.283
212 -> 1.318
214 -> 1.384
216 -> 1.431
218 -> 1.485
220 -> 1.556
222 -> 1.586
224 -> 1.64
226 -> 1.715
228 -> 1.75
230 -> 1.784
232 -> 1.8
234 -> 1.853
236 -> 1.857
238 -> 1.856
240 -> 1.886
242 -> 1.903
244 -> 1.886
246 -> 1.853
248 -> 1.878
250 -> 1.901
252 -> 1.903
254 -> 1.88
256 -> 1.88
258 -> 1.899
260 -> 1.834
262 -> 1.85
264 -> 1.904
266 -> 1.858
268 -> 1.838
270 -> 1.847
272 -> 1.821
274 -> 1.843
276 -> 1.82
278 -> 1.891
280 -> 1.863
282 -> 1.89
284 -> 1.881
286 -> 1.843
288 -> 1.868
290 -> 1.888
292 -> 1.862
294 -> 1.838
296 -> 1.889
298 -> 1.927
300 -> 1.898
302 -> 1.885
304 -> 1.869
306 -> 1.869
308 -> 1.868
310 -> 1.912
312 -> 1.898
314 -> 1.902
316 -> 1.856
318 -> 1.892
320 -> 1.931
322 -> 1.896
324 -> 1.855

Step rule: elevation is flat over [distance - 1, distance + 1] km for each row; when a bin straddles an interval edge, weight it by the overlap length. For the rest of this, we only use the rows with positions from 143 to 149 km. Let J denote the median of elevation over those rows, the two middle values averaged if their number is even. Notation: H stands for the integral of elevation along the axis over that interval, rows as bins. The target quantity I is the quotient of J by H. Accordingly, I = 0.167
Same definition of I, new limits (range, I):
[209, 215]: 0.165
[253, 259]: 0.166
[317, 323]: 0.166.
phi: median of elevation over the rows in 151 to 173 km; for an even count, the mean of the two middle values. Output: 1.81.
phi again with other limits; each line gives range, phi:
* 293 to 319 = 1.89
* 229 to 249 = 1.86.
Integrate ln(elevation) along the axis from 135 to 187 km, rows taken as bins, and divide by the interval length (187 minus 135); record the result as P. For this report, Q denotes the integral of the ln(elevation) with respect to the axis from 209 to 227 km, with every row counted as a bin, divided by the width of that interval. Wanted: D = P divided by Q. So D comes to 1.4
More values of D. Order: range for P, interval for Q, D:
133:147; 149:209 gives 0.9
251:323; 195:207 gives 2.2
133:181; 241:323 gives 0.9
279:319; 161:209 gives 1.3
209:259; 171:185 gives 0.9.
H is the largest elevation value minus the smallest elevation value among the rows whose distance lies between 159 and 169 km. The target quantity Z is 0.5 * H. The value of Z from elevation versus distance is 0.03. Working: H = 0.065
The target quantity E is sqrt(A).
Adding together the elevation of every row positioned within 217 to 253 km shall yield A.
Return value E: 5.7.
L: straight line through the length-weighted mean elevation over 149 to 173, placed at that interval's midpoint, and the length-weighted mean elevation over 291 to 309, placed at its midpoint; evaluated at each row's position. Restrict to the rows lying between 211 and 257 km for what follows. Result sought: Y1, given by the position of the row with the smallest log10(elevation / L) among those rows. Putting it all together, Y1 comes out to 212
